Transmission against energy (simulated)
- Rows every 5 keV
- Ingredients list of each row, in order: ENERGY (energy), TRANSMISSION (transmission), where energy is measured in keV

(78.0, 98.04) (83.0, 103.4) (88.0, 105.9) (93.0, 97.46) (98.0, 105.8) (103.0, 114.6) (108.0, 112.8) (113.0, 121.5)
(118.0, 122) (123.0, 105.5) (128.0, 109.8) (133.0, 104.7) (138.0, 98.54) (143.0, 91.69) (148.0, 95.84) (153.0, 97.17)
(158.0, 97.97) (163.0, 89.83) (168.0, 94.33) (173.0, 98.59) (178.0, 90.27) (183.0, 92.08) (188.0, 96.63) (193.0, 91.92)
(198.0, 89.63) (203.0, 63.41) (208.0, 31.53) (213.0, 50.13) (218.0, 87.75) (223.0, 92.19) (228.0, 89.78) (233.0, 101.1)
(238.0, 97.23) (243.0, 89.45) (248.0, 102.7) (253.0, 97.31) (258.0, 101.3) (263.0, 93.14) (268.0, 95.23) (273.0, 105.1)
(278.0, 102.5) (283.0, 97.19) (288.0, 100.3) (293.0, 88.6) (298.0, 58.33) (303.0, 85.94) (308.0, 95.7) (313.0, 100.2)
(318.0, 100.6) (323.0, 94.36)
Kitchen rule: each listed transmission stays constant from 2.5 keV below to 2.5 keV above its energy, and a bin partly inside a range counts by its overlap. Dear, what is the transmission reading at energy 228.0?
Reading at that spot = 89.78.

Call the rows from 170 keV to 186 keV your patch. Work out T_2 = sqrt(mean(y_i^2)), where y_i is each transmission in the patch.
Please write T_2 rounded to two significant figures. 94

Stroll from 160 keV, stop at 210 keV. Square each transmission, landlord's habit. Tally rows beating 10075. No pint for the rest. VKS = 0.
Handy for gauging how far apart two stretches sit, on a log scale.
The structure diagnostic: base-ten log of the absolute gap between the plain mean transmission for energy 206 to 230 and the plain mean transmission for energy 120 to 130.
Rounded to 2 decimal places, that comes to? 1.57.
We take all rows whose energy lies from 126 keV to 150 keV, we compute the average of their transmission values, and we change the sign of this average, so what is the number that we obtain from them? -100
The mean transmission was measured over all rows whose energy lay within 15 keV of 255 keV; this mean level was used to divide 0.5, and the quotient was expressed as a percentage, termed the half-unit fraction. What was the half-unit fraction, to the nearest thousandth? 0.518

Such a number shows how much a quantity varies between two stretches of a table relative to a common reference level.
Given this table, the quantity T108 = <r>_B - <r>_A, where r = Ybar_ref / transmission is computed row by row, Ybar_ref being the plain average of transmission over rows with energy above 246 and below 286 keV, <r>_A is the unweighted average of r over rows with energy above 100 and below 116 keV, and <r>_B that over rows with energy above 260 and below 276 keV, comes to 0.16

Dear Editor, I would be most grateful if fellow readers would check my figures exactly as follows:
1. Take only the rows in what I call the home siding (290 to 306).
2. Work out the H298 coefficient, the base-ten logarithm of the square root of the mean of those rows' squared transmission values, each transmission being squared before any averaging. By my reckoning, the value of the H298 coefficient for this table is 1.90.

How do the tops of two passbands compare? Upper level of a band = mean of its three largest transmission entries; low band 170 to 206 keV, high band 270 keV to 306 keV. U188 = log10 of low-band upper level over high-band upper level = -0.03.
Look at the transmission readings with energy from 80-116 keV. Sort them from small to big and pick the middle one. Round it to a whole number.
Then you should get 106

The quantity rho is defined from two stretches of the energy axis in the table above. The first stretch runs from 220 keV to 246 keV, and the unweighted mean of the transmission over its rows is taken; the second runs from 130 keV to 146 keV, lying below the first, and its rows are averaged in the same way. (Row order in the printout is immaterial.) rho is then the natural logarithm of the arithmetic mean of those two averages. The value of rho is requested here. 4.57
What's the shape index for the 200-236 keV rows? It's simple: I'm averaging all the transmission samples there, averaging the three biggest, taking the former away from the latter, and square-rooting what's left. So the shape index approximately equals 4.5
